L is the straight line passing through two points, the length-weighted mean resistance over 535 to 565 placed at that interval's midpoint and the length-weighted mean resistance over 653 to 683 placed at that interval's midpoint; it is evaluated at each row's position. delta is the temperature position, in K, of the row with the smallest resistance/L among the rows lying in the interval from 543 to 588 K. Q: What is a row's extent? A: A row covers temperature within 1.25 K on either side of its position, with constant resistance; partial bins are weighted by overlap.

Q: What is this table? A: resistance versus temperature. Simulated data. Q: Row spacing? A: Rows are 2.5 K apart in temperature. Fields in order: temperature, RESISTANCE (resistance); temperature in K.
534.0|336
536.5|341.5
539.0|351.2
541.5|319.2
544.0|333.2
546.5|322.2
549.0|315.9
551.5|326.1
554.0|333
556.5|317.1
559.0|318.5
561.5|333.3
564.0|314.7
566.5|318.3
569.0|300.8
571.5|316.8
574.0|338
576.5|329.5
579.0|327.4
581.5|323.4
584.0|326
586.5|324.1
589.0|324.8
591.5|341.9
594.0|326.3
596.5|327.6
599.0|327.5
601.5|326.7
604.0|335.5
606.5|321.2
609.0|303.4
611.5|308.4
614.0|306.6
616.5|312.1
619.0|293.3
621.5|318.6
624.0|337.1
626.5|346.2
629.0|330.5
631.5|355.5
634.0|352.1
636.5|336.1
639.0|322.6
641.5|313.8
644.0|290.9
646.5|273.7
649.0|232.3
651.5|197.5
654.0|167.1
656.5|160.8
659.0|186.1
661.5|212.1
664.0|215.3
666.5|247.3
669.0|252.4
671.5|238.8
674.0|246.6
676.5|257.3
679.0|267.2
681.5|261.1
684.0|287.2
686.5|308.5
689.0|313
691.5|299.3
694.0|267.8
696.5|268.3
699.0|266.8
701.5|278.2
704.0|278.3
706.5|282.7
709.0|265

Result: 549.0 K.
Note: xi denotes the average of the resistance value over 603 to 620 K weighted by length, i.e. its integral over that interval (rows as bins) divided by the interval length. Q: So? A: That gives 311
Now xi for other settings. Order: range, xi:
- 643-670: 220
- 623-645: 332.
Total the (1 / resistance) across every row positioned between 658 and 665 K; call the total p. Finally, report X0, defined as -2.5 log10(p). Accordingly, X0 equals 4.58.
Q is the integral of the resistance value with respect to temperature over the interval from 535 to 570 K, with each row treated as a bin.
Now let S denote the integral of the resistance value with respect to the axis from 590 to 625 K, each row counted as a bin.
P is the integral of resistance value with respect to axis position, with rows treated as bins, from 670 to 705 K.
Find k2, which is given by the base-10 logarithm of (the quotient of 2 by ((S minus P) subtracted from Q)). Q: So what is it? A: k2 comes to -3.69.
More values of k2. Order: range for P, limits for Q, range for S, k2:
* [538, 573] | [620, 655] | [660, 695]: -3.80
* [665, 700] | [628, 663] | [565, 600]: -3.57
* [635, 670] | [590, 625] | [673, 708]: -3.70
